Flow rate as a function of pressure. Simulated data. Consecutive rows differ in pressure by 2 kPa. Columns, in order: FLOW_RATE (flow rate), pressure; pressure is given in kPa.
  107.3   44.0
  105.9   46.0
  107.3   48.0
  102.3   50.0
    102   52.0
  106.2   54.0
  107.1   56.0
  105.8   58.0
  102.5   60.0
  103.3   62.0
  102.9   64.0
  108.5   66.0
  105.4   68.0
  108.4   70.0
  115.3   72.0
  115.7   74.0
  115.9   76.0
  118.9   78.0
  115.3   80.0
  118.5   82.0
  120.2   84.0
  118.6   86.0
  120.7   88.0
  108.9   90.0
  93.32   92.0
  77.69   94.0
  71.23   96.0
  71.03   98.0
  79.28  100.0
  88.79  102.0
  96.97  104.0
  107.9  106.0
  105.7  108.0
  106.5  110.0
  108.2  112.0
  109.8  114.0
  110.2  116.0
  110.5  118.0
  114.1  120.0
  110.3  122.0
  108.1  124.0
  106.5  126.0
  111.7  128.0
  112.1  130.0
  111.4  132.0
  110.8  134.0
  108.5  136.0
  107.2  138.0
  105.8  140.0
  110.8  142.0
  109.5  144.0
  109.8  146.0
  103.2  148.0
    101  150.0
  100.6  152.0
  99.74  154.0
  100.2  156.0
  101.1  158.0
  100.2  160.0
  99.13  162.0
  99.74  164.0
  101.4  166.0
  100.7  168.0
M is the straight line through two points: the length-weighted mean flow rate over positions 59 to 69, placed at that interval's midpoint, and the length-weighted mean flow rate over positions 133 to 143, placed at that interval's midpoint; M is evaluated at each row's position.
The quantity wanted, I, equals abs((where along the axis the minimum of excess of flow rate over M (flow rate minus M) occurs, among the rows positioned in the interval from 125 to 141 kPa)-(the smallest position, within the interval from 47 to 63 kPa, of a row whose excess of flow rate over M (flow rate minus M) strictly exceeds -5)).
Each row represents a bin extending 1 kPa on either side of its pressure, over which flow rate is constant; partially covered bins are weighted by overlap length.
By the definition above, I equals 92 kPa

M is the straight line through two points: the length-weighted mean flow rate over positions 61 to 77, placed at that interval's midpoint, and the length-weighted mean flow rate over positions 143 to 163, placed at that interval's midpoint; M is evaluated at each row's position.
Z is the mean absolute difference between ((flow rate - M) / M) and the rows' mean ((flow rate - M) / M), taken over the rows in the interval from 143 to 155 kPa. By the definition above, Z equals 0.035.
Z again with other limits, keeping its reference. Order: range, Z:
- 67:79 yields 0.041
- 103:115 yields 0.030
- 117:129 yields 0.018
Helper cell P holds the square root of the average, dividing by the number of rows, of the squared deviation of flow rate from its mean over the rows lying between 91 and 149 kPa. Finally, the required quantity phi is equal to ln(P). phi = 2.52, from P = 12.5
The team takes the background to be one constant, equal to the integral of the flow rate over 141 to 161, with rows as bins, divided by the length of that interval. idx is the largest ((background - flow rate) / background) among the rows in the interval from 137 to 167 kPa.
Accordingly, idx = 0.043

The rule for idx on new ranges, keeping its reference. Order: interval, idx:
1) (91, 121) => 0.314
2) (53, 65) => 0.011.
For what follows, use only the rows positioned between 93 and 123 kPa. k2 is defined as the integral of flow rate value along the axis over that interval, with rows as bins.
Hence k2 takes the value 2936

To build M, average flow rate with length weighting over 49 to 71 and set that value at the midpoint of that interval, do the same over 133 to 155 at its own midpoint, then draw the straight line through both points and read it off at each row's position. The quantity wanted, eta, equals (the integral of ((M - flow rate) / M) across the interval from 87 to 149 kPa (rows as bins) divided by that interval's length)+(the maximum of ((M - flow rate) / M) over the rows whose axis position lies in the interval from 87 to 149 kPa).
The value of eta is 0.35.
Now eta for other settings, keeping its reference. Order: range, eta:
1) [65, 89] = -0.10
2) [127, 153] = 0.04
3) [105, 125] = -0.03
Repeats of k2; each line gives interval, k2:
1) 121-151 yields 3253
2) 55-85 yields 3327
